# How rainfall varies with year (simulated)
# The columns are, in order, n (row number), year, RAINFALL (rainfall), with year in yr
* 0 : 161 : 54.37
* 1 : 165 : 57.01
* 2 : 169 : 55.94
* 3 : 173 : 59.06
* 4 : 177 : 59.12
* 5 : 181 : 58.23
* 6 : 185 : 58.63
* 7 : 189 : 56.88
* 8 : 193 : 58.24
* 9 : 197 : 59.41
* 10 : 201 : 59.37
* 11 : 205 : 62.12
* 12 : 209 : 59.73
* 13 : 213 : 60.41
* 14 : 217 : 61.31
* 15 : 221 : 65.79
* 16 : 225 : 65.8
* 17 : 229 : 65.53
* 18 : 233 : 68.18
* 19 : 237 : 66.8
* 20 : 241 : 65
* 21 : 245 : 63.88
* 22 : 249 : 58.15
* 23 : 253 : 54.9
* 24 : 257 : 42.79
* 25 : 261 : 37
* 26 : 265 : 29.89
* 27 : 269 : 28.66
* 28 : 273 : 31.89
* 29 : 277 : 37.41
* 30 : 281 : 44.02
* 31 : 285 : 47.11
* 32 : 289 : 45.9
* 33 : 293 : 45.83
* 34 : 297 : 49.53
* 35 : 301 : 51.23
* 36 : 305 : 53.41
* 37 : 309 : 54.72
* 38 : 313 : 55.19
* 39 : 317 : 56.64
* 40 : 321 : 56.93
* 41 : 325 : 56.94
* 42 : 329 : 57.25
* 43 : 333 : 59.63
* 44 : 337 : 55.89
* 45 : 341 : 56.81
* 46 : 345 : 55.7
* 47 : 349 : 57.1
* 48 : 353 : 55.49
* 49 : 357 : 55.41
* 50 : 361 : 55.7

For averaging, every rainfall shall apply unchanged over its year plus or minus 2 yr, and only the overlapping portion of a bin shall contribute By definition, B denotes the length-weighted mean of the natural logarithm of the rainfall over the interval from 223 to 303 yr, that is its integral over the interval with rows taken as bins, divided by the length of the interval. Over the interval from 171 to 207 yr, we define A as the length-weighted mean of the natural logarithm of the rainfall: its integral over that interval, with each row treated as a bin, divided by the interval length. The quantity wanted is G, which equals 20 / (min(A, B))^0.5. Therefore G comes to 10.2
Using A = 4.08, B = 3.9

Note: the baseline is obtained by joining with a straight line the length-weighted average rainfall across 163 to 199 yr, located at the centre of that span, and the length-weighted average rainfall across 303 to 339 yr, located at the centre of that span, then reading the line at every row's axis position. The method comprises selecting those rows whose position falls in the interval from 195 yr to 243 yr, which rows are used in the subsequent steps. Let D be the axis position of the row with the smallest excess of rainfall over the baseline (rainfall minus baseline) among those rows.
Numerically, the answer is 197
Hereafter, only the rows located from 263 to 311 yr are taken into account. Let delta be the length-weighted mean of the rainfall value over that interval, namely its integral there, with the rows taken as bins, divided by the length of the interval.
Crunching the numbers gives 43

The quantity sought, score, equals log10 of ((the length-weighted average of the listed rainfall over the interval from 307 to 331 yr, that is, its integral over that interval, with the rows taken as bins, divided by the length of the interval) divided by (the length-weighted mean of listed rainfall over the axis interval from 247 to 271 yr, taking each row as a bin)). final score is 0.13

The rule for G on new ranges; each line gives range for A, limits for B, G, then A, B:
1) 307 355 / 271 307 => 10.3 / 4.03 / 3.8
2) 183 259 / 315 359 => 10.0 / 4.10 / 4.0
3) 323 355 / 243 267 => 10.2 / 4.04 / 3.8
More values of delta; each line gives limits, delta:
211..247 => 65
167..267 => 58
